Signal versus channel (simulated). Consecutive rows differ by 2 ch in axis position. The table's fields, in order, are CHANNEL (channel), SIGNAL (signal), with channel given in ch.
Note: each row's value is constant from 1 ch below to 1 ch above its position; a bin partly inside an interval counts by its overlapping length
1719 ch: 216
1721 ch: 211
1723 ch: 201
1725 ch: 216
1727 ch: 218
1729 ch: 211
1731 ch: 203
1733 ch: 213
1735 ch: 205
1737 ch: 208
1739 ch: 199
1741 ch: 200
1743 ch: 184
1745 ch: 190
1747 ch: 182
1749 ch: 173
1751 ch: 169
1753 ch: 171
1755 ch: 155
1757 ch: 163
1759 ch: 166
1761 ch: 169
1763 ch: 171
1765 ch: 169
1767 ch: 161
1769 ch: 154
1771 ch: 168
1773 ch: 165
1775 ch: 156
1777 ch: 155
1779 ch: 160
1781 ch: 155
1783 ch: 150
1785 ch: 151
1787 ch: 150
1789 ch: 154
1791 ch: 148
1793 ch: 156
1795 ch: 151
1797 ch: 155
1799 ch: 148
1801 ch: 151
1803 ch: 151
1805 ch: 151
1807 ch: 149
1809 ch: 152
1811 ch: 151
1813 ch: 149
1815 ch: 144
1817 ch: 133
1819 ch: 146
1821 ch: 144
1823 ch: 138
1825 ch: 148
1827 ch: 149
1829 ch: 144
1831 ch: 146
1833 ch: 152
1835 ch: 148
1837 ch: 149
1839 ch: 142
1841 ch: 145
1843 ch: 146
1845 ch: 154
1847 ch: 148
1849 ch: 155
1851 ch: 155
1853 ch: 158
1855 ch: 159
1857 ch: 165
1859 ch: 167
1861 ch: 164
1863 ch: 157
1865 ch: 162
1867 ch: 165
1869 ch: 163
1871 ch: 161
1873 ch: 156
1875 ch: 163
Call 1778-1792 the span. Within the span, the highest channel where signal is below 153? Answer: 1791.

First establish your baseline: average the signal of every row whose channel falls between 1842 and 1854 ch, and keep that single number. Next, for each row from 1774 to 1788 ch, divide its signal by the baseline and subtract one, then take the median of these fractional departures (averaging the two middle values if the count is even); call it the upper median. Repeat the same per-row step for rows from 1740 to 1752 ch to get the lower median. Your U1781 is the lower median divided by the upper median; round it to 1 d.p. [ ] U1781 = 13.0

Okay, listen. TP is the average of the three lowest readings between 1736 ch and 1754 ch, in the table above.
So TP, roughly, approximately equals 171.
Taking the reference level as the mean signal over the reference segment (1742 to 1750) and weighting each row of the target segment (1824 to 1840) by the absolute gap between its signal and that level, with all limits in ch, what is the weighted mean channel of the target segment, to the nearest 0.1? 1832.1 ch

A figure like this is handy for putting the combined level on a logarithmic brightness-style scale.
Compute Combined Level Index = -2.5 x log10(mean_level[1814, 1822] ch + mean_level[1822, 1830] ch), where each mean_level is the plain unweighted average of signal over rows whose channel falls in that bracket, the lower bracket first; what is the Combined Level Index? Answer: -6.14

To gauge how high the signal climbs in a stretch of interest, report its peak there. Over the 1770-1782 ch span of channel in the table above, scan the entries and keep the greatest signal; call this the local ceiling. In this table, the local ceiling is 168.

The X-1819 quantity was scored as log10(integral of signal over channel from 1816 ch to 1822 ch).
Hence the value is 2.93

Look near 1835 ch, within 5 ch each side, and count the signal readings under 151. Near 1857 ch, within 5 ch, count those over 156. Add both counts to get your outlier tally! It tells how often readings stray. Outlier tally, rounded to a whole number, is 9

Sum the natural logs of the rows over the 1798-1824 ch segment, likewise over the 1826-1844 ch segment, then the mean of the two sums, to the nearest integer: 55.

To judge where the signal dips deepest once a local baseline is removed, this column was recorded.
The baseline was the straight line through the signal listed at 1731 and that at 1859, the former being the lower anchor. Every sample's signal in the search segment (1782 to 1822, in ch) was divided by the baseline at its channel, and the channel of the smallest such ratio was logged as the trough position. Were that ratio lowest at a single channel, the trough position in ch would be 1817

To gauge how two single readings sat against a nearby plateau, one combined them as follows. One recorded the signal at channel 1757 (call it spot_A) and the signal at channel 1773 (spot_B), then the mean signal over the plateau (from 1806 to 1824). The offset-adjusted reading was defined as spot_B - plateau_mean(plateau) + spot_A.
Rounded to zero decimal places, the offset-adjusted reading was 183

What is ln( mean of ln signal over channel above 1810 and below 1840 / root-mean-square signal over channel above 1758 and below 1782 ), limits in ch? -3.49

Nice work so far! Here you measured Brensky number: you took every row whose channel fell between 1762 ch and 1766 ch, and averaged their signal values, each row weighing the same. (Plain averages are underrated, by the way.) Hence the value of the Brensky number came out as 170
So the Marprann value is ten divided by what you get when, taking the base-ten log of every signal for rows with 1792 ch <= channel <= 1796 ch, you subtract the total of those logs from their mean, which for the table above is -4.6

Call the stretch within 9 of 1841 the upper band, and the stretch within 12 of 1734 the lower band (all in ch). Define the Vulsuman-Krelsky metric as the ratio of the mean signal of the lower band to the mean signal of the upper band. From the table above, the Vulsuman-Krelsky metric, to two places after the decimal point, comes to 1.37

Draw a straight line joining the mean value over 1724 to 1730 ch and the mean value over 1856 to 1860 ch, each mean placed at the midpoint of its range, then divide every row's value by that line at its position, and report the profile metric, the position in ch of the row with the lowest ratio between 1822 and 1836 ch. 1823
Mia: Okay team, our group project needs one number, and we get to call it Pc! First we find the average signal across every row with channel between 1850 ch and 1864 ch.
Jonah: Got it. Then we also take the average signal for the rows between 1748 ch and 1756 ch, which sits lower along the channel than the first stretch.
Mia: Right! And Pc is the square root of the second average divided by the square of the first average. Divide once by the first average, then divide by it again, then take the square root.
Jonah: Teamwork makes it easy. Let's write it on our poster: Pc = 0.080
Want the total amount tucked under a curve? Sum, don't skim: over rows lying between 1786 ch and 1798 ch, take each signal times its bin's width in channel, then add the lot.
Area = 1828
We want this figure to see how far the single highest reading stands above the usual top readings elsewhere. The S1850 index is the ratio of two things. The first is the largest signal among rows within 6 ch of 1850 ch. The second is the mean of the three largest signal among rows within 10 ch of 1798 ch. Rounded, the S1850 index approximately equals 1.03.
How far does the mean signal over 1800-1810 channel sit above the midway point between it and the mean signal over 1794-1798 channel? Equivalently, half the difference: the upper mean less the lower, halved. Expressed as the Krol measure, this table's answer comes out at -1.1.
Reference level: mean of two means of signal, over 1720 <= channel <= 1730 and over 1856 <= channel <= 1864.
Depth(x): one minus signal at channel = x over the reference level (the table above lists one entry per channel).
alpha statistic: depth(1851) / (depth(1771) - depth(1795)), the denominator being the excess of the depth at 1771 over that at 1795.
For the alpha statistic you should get -1.9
